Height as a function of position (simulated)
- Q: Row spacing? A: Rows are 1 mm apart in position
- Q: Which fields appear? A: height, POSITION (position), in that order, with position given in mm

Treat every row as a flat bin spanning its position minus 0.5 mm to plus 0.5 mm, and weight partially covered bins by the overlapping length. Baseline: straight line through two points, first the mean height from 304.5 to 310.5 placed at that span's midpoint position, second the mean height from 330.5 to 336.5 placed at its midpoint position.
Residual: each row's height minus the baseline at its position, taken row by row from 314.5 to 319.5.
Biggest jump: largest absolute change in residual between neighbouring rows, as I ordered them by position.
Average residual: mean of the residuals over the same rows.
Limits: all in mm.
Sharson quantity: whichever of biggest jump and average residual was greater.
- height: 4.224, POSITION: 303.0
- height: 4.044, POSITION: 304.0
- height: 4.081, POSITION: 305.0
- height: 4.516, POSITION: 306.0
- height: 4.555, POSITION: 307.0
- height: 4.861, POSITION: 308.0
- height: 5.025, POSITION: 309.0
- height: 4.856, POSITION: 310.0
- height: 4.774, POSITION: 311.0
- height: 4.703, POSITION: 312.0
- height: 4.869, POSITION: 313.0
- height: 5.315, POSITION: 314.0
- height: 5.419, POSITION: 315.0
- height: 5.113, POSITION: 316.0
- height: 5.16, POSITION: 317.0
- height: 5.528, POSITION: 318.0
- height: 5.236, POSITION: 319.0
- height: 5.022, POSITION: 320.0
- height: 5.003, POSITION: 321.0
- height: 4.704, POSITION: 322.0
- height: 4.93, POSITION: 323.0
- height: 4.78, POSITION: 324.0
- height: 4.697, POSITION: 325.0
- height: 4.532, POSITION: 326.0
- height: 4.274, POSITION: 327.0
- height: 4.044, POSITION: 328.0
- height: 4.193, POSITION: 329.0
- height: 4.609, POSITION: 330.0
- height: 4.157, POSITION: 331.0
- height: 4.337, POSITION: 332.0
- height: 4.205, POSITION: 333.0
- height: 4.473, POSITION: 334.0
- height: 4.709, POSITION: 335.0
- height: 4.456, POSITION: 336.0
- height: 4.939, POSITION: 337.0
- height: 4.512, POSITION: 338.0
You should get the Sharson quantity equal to 0.74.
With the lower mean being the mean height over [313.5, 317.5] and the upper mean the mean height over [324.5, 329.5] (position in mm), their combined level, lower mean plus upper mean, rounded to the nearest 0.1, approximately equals 9.6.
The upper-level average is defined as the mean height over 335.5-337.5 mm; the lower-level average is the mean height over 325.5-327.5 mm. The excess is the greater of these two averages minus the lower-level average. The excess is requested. 0.29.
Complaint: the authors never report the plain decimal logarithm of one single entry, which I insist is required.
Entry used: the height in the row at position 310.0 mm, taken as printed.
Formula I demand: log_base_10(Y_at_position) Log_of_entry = 0.686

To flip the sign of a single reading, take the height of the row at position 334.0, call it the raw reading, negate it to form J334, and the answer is -4.5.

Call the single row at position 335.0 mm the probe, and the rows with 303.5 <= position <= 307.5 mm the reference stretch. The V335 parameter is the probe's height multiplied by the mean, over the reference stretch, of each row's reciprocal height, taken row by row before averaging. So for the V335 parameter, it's 1.10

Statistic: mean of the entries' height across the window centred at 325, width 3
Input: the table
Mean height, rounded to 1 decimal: 4.7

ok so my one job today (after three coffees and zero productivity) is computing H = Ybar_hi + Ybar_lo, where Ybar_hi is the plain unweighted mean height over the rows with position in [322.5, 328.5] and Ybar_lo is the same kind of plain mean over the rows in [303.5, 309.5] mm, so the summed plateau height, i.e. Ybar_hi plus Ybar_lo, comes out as 9.1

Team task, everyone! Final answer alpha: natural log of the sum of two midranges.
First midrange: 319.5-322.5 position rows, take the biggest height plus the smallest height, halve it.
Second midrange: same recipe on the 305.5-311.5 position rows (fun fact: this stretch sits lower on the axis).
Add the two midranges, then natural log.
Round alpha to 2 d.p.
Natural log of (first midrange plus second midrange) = 2.27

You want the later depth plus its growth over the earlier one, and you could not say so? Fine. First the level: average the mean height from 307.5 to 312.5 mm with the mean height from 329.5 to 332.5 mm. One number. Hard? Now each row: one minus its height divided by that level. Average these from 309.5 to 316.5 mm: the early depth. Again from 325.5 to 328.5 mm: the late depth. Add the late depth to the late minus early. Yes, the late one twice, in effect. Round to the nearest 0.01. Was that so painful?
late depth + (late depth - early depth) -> 0.23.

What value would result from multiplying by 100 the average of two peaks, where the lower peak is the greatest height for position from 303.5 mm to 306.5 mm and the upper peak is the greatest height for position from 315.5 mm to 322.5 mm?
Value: 502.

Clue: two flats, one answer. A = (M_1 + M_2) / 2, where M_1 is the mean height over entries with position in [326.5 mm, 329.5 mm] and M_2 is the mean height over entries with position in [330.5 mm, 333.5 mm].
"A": 4.20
